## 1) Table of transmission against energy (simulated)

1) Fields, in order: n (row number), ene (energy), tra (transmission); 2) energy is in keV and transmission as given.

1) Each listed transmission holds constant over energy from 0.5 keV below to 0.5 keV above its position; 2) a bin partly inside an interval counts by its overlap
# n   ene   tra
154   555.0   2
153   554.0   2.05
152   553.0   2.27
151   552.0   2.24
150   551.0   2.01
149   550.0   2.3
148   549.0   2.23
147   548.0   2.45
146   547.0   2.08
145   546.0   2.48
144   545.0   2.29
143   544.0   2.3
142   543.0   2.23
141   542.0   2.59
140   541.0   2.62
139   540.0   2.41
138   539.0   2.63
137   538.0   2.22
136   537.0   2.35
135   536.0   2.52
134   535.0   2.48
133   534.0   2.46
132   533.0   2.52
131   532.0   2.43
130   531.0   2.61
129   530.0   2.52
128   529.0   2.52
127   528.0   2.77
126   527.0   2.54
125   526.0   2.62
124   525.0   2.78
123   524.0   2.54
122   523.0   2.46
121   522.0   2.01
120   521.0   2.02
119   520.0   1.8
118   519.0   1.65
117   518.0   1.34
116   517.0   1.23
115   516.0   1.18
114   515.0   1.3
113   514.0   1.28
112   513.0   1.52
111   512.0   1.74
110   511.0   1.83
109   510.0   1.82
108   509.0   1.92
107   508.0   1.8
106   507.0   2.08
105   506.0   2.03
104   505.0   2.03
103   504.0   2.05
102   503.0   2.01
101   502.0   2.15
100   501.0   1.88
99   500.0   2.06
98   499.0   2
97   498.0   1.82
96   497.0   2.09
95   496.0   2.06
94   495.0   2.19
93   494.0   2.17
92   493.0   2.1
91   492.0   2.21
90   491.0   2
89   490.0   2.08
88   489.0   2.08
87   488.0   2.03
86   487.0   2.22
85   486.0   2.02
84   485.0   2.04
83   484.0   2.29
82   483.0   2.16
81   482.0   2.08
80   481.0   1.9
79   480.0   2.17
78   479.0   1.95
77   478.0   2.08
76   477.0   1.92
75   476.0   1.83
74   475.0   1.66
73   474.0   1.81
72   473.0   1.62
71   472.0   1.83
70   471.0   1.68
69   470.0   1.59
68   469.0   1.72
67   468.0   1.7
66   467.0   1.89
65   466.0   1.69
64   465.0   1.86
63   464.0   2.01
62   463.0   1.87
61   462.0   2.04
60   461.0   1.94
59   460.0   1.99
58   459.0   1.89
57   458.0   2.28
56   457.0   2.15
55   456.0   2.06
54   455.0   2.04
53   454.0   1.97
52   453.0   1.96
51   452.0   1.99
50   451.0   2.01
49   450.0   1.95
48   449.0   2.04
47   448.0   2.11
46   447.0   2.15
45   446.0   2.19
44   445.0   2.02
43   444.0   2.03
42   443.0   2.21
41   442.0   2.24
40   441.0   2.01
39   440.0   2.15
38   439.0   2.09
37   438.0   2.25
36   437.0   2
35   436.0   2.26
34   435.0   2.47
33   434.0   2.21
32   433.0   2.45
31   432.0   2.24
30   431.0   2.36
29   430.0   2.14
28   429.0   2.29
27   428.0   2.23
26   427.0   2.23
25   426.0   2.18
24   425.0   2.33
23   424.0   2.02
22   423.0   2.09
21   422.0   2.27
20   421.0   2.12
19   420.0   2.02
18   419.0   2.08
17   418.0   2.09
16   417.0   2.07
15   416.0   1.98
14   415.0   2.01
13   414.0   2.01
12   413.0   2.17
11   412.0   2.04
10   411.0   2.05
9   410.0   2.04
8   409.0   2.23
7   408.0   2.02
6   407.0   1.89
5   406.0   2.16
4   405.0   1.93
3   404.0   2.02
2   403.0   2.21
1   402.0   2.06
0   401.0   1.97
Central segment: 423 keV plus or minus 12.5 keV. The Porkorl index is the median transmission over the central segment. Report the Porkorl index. 2.14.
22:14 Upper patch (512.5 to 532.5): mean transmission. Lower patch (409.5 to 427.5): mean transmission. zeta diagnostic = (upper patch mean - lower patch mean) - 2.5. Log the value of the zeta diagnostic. -2.54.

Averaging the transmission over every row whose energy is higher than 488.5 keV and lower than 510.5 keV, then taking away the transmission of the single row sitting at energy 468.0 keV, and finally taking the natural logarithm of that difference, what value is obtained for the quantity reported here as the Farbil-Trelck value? -1.1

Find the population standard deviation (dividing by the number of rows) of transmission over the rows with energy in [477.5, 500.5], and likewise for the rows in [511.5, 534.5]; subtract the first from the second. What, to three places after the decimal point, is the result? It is 0.446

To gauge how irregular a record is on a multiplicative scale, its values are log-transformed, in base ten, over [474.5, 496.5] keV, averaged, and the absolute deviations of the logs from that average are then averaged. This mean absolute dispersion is 0.023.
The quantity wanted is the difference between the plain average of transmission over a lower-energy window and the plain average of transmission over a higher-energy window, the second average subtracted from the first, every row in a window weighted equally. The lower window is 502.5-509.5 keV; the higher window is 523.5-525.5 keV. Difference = -0.67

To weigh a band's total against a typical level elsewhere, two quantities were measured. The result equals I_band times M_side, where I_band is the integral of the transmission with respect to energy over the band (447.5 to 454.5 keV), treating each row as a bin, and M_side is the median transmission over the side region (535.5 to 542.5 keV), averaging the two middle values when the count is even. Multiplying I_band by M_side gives 35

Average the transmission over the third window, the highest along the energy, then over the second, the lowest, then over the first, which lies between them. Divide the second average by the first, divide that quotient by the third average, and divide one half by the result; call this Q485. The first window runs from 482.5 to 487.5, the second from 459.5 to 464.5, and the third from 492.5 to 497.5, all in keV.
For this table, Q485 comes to 1.16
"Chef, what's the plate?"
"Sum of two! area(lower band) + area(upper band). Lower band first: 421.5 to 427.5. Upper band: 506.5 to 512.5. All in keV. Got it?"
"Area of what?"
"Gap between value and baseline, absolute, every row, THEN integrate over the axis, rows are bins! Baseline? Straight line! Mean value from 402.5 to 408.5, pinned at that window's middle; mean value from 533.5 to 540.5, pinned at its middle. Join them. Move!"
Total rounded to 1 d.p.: 3.6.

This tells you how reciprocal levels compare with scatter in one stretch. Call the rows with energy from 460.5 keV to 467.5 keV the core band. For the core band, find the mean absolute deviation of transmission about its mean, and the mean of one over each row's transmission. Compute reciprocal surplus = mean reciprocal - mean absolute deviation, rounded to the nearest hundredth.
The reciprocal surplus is 0.45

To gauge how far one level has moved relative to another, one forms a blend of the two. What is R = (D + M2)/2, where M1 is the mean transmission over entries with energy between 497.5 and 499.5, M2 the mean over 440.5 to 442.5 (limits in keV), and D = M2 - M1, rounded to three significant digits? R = 1.17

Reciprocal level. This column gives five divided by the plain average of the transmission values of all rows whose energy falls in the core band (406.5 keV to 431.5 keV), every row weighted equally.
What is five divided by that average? 2.4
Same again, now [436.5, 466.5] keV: 2.5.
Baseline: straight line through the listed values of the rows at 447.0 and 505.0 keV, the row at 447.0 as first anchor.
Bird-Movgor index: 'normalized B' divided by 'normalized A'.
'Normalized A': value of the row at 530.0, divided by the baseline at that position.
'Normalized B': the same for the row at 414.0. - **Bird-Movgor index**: 0.7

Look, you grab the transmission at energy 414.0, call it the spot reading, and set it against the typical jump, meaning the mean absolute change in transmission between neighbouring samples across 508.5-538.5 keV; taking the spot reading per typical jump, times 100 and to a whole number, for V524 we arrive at 1487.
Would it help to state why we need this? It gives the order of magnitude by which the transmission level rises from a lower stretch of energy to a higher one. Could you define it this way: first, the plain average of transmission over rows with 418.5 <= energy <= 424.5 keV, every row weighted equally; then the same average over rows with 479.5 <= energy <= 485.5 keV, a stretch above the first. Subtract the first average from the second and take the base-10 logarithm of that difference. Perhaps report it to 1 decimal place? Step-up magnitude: -2.2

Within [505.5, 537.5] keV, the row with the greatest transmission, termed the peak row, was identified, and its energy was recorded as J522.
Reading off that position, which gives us 525.0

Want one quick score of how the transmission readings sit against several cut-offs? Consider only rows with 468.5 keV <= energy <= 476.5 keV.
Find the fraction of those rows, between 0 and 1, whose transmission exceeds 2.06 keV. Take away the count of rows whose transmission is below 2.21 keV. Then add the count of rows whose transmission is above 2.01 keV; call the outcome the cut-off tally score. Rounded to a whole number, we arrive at -8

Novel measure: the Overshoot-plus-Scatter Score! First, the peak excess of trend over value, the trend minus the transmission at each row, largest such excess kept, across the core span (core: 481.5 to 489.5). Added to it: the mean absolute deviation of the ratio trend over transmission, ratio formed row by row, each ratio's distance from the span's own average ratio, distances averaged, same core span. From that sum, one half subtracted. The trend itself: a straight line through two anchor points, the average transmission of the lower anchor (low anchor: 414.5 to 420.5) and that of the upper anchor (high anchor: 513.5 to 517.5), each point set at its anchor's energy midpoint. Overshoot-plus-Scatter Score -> -1.0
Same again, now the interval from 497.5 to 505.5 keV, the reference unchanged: -0.9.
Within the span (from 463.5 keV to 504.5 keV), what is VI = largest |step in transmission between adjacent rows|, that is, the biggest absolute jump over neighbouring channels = 0.270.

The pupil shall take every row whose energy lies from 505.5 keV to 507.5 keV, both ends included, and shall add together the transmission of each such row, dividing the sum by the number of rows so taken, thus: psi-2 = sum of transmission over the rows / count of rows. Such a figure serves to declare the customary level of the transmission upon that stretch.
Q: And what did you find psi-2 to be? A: 2.1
